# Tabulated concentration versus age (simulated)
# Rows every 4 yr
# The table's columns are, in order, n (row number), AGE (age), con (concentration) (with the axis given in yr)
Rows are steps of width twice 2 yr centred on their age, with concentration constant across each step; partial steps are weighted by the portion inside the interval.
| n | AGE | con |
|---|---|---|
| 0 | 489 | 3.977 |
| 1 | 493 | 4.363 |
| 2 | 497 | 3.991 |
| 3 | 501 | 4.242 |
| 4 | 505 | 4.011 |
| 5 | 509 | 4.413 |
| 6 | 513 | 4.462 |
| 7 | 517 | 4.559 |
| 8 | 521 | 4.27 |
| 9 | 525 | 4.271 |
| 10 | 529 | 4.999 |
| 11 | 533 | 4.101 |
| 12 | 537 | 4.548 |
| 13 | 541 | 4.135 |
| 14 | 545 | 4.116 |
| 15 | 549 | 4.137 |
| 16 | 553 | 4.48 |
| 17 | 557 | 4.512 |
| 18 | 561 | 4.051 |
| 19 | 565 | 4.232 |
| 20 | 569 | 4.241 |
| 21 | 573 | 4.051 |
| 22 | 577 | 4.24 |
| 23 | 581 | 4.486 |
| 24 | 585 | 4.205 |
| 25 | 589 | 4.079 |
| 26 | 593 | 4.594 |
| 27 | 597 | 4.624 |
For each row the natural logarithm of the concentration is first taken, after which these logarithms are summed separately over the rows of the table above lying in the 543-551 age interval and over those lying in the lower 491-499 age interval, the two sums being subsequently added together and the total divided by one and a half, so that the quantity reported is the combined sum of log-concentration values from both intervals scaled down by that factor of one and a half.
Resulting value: 3.79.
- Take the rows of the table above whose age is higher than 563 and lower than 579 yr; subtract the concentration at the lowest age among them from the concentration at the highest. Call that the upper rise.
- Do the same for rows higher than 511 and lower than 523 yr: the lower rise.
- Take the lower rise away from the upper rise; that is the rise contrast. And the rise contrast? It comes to 0.20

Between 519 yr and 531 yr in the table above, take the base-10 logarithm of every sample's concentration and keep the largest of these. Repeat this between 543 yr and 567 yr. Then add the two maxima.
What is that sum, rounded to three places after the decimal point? 1.353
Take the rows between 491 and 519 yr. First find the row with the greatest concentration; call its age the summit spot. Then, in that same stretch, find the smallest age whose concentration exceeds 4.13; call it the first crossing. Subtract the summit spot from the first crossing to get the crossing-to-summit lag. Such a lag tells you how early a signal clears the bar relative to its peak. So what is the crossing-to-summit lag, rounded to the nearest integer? -24 yr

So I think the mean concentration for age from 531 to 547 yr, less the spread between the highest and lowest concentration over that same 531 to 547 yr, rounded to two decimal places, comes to 3.78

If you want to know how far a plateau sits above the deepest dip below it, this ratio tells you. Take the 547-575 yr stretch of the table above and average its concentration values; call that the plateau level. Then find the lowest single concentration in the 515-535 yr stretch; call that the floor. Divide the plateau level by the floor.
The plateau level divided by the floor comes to 1.03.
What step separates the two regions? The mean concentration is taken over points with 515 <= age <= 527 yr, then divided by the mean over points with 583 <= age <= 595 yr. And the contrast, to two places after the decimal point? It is 1.02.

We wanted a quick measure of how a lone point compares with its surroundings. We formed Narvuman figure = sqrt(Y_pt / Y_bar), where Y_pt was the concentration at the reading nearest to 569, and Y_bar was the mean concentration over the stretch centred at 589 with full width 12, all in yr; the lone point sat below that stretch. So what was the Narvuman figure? 0.99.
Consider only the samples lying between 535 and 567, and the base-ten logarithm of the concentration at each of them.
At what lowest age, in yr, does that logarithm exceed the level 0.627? 537 yr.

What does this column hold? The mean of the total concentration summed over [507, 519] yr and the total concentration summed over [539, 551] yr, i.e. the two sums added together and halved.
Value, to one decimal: 12.9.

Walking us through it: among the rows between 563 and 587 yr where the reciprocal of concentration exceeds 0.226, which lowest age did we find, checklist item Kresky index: 565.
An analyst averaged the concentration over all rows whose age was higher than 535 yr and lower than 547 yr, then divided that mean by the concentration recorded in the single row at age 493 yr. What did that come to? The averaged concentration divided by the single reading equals 0.98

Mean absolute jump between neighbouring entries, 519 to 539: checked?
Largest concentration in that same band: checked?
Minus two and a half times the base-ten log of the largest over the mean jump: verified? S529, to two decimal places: -2.46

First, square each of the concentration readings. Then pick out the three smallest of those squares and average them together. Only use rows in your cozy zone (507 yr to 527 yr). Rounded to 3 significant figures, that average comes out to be 18.6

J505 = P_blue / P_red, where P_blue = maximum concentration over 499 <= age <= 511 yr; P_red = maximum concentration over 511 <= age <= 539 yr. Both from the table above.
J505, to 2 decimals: 0.88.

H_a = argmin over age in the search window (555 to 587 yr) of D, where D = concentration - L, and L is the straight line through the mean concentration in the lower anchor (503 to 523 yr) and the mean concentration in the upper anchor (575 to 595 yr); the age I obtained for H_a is 561 yr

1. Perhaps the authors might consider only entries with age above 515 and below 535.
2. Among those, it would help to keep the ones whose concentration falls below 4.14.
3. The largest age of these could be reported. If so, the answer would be 533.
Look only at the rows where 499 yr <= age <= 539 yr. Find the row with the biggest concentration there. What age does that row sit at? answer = 529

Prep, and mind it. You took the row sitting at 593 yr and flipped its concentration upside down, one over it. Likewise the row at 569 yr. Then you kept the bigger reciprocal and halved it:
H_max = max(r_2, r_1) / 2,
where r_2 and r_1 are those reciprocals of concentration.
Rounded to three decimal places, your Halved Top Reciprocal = 0.118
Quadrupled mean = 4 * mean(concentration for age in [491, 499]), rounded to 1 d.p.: 16.7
